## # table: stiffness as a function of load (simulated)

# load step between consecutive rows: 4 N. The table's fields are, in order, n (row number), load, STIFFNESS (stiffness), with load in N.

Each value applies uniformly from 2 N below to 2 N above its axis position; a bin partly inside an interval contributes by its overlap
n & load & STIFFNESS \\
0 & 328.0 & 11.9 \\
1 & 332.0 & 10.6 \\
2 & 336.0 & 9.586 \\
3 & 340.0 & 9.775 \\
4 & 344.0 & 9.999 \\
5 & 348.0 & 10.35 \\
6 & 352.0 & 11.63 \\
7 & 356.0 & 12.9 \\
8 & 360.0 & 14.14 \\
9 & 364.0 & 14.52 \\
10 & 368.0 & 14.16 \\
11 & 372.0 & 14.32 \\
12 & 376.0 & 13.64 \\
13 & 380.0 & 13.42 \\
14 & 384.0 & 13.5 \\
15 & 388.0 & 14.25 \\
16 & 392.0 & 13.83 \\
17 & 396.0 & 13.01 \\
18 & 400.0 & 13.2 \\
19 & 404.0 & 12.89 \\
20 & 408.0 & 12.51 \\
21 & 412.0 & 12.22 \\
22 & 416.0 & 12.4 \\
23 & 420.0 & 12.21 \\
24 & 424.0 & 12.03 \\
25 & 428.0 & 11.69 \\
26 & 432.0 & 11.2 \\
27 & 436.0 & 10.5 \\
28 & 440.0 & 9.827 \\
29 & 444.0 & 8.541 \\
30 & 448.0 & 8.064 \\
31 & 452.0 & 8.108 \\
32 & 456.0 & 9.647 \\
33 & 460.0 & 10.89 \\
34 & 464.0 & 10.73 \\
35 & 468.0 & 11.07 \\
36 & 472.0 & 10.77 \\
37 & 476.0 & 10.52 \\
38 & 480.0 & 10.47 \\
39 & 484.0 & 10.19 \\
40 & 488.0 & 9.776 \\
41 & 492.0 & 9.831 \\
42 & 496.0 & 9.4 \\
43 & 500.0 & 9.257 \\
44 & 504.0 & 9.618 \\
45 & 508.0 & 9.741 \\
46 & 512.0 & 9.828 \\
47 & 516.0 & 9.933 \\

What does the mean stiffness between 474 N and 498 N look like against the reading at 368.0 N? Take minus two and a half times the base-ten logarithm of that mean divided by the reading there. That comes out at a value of 0.4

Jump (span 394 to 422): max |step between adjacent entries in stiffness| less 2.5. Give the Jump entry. -2.12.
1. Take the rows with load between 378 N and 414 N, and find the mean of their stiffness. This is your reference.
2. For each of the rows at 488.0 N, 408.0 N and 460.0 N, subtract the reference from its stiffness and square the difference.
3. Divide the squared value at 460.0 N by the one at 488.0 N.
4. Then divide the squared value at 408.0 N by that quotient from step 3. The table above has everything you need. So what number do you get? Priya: 1.1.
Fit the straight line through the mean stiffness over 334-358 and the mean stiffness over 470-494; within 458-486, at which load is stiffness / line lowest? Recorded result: 484.0 N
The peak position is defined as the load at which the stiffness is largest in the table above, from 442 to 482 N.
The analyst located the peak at 468.0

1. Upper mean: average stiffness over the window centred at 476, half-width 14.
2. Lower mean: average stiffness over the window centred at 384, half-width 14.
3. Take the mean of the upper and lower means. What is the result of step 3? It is 12.1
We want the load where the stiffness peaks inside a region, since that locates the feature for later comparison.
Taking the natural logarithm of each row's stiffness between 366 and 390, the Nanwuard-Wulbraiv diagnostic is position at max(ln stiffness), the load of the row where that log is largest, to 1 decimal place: 372.0 N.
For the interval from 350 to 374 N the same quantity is 364.0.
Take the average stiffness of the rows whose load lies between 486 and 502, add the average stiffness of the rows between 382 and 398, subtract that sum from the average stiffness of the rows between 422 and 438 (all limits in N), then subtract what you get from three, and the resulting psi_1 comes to 14.9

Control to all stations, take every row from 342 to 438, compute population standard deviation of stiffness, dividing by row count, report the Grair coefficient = 1.3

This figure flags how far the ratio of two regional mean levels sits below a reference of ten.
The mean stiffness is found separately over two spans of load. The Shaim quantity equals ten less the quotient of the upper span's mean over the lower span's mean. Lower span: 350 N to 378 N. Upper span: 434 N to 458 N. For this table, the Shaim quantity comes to 9.33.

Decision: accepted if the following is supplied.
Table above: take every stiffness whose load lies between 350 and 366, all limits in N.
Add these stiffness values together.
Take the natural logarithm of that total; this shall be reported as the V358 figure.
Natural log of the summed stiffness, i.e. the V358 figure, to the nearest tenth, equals 4.0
